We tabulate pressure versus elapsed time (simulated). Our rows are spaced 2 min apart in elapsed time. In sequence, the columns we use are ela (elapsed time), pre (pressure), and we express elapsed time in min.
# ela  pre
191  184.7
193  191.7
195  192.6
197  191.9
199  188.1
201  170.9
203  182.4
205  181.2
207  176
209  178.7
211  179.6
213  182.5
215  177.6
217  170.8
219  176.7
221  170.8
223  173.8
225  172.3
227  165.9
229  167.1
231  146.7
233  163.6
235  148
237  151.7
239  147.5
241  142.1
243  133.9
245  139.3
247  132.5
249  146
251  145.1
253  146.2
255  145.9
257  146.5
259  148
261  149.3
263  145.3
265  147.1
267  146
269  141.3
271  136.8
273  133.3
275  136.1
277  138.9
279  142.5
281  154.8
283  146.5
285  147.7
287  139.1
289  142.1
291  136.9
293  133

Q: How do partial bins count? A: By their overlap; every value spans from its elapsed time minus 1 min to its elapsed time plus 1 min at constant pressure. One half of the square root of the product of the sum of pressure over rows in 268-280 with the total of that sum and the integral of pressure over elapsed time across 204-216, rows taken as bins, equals 786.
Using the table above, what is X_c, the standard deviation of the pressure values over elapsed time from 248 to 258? 0.5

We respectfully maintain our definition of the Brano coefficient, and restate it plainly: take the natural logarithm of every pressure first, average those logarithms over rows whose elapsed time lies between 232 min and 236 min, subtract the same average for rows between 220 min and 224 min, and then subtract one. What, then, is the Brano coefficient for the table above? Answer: -1.10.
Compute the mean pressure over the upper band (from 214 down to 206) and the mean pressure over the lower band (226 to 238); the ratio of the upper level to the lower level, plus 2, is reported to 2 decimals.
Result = 3.14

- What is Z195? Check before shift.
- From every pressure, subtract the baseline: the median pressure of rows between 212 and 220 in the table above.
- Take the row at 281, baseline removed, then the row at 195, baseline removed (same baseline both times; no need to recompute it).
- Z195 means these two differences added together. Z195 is -7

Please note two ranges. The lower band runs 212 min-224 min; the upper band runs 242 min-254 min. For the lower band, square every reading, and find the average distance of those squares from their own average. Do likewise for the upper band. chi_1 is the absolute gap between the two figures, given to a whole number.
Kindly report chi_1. 223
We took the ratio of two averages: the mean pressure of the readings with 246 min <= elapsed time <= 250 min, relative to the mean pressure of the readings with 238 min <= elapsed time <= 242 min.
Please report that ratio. 0.962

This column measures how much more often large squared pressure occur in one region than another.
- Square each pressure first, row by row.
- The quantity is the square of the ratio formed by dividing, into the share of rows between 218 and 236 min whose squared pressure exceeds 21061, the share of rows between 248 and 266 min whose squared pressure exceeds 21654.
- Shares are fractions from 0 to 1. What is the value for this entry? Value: 20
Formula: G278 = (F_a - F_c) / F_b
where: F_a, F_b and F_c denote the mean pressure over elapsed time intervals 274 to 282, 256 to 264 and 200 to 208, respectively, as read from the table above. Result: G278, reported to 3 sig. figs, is -0.235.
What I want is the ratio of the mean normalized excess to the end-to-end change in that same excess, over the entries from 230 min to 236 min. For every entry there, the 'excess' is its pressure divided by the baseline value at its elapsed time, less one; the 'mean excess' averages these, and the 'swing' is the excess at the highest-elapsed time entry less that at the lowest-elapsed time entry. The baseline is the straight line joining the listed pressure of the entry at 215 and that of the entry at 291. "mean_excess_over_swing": -4.8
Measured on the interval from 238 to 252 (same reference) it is -6.0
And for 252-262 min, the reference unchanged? -1.1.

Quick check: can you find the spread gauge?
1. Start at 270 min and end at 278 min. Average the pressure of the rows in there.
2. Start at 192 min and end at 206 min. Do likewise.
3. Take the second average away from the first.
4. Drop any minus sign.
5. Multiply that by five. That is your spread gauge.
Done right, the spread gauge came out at 246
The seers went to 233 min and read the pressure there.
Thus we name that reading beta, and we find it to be 163.6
